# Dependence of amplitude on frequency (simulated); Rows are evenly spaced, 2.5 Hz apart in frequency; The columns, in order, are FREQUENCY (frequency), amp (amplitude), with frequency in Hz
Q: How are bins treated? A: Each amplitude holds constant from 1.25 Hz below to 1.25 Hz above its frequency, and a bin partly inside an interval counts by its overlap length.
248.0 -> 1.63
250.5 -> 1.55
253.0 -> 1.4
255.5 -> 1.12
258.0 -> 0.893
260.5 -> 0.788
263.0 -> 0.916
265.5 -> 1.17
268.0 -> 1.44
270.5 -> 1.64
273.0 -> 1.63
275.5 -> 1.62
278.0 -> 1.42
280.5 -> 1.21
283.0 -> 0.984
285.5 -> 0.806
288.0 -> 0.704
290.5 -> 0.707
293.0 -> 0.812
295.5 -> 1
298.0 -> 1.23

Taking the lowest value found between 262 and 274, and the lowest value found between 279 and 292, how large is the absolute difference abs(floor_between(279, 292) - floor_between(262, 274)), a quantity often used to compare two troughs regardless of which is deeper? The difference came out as 0.21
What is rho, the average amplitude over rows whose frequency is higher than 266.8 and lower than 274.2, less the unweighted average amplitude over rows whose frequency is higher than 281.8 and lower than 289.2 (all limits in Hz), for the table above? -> 0.7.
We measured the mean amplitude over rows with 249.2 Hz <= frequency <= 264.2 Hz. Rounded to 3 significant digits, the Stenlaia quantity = 1.11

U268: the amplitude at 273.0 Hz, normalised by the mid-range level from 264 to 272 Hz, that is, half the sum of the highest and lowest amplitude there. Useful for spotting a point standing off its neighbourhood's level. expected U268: 1.16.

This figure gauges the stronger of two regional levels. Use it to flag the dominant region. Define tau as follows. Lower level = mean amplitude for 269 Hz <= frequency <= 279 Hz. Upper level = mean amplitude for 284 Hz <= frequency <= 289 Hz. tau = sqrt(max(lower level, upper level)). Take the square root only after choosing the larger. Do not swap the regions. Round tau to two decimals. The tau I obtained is 1.26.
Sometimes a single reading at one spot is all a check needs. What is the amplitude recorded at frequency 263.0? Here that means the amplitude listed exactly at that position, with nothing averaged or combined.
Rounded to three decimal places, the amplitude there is 0.916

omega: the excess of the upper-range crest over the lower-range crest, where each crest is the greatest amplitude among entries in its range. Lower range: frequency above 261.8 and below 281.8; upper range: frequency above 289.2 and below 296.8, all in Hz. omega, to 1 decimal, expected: -0.6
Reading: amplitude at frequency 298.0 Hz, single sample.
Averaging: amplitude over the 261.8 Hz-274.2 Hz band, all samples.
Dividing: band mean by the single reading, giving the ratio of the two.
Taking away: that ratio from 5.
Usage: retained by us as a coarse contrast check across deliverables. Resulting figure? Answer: 3.9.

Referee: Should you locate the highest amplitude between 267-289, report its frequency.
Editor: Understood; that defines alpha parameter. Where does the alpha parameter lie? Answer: 270.5 Hz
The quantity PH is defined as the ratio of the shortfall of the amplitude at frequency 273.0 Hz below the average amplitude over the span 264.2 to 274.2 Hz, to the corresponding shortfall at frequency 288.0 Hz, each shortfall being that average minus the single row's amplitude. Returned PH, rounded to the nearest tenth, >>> -0.2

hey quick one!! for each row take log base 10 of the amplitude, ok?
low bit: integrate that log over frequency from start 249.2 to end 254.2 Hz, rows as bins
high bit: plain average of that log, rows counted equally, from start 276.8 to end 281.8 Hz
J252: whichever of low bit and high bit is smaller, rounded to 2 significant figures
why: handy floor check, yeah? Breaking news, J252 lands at 0.12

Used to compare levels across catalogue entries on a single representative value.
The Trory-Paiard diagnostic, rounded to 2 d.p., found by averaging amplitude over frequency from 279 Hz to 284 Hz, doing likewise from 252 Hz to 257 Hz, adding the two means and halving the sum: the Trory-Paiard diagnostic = 1.18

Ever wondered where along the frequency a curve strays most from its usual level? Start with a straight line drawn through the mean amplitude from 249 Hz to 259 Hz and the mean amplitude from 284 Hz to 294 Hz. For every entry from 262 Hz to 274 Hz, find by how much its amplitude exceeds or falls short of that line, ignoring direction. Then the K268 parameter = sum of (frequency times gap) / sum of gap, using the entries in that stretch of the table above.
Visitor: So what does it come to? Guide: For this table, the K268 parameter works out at 269.8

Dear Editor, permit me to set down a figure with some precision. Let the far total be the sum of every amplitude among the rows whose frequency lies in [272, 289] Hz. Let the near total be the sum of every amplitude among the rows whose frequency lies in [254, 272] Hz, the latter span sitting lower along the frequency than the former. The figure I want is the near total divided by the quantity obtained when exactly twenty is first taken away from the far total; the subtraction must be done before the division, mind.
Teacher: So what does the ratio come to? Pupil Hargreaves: -0.69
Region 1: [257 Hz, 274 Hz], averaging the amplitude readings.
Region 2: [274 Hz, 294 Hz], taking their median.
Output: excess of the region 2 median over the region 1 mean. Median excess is -0.3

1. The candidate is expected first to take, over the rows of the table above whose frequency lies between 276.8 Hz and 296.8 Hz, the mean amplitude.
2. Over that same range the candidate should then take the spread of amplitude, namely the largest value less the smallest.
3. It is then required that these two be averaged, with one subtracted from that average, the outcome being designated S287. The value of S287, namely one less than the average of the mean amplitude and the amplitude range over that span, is -0.16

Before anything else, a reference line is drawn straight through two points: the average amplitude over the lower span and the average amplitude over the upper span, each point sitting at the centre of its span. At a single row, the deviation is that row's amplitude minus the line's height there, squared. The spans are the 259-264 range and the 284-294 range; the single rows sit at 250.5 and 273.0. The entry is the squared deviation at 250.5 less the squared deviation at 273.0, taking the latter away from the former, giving -0.2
